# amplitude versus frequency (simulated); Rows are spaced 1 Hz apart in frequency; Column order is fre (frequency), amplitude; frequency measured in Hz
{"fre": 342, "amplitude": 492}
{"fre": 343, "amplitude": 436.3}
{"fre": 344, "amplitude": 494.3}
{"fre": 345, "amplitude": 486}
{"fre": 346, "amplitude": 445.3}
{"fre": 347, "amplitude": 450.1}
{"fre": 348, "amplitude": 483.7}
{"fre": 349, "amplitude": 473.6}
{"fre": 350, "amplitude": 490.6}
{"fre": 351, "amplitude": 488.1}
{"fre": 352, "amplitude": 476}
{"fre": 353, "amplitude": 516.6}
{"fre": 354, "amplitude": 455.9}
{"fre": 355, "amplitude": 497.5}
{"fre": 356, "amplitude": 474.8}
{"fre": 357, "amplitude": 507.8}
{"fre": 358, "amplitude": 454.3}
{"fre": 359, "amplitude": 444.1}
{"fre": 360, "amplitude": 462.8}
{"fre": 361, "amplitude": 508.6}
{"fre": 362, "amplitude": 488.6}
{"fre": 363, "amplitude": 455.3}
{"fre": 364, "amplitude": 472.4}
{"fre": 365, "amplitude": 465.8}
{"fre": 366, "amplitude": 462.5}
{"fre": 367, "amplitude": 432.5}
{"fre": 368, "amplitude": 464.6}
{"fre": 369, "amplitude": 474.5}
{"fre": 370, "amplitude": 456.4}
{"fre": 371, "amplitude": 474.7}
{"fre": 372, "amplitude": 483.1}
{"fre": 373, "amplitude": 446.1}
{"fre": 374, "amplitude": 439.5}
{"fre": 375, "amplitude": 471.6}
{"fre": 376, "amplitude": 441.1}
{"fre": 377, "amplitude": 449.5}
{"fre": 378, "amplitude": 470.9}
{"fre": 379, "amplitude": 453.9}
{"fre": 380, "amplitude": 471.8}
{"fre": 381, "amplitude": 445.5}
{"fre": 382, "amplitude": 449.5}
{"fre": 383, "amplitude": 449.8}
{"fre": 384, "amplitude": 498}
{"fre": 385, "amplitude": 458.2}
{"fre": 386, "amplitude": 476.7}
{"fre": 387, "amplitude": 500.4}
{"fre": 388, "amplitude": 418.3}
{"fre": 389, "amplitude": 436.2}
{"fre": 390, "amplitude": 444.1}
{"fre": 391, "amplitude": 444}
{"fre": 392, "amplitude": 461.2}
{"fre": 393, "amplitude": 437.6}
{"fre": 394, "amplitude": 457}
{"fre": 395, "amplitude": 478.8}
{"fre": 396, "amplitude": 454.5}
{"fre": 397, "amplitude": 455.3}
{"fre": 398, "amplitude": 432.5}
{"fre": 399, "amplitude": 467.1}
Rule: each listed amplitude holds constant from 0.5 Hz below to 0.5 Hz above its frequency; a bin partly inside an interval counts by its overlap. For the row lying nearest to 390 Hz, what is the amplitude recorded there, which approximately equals 444.1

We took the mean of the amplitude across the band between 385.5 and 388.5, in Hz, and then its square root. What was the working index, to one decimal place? 21.6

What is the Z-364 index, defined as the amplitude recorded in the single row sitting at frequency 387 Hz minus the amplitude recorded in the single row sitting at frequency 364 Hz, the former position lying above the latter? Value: 28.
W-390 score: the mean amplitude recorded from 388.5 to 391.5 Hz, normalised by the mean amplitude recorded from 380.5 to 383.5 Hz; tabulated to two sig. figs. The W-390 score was 0.98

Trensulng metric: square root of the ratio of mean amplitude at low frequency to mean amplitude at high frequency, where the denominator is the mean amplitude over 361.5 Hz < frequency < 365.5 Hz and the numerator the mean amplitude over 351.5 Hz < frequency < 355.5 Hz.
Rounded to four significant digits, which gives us 1.017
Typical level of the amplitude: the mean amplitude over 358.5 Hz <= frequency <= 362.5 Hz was 476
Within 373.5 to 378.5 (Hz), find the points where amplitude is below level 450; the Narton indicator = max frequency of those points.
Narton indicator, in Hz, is 377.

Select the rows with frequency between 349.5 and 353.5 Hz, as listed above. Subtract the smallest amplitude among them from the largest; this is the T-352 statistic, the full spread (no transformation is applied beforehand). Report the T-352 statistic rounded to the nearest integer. 41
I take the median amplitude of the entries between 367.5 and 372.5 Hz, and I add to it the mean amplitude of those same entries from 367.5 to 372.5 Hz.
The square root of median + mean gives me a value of 30.7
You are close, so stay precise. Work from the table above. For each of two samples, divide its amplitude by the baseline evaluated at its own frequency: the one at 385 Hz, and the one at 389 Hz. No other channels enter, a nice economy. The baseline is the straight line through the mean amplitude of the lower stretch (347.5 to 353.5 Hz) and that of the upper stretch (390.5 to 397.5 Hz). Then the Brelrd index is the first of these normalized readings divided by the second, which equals 1.044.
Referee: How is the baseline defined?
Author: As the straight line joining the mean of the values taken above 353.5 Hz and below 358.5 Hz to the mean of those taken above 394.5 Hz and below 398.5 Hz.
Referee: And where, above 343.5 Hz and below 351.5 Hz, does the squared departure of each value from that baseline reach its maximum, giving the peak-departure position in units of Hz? 346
